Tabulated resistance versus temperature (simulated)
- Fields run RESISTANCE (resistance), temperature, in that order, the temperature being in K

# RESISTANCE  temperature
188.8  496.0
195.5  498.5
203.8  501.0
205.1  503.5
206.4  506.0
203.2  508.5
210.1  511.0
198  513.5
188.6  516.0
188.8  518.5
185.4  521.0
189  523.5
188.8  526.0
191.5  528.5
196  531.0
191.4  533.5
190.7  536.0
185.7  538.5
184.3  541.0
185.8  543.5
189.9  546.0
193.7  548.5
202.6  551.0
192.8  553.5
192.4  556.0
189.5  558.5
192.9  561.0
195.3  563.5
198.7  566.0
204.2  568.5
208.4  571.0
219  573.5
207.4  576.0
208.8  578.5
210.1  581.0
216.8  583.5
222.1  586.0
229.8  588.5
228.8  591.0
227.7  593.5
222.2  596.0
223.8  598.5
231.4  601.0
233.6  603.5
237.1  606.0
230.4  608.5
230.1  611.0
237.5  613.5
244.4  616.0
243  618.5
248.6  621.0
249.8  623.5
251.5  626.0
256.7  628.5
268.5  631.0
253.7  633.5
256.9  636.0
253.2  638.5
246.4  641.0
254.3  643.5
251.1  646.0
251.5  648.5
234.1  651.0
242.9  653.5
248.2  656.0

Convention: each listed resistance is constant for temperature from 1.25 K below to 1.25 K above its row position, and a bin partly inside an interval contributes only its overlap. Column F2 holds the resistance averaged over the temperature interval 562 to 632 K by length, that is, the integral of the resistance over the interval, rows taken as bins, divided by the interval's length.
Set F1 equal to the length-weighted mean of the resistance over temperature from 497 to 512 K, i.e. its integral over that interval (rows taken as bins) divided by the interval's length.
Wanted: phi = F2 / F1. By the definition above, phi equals 1.12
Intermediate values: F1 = 204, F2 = 228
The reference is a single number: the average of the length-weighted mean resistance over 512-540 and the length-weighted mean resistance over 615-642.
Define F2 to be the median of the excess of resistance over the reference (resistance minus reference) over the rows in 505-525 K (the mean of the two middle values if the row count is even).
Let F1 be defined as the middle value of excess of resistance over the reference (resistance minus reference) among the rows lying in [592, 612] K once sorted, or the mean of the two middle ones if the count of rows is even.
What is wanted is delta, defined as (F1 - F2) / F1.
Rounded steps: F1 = 9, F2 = -28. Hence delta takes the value 4.1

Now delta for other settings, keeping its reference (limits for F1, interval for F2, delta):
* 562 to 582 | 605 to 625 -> 2.4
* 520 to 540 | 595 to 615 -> 1.3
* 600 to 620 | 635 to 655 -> -1.1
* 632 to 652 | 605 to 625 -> 0.4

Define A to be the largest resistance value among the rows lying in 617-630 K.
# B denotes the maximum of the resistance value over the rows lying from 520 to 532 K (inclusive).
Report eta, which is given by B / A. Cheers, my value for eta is 0.76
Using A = 256.7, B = 196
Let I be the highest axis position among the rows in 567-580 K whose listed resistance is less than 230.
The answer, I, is 578.5 K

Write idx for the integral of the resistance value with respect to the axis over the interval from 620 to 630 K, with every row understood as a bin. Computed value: 2521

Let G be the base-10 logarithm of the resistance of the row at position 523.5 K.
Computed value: 2.28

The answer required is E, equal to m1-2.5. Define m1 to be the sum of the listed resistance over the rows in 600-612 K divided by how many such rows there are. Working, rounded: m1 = 233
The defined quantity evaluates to 230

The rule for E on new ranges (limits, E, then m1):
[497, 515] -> 201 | 203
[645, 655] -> 242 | 245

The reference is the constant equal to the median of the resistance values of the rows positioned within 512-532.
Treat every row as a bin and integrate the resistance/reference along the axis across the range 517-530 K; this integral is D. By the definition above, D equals 13.0 K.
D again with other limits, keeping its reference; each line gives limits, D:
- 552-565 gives 13.3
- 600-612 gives 14.8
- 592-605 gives 15.7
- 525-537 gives 12.2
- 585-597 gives 14.4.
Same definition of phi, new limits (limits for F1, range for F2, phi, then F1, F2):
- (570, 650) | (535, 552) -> 0.81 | 236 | 190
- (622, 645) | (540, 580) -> 0.78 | 254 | 198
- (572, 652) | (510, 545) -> 0.81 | 237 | 191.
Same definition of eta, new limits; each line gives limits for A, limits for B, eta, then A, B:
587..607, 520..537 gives 0.83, 237.1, 196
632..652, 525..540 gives 0.76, 256.9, 196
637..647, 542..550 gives 0.76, 254.3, 193.7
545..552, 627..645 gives 1.33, 202.6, 268.5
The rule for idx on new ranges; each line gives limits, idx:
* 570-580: 2109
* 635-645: 2526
